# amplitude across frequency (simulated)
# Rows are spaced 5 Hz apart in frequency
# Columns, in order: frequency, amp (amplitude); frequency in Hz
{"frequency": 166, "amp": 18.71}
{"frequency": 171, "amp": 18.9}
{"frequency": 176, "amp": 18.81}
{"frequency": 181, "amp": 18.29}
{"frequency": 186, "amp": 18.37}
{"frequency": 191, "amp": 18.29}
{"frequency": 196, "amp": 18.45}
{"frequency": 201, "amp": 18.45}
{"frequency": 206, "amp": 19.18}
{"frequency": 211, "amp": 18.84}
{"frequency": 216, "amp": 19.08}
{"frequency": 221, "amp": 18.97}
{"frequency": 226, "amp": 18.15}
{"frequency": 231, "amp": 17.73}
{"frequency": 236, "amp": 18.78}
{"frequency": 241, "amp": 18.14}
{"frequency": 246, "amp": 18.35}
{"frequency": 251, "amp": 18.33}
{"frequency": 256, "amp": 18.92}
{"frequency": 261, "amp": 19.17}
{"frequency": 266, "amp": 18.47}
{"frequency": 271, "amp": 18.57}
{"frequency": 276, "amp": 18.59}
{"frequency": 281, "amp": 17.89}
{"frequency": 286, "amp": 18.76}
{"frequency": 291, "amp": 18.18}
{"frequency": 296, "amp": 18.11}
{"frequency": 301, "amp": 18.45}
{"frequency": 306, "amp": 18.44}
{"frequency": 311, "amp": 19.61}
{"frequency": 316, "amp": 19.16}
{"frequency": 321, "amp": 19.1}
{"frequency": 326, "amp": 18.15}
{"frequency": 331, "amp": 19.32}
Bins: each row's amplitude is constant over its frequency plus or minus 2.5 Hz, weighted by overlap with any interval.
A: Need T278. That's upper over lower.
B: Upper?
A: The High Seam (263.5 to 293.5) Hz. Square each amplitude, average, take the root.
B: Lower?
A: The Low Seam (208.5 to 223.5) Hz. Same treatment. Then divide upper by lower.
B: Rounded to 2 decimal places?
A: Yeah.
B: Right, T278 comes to 0.97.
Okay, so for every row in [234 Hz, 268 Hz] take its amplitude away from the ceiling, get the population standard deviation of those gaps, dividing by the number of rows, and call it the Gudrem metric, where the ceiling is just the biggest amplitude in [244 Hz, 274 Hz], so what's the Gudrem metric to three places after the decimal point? 0.343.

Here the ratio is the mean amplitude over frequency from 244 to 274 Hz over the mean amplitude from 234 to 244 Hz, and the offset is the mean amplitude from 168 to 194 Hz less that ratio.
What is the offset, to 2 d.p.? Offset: 17.52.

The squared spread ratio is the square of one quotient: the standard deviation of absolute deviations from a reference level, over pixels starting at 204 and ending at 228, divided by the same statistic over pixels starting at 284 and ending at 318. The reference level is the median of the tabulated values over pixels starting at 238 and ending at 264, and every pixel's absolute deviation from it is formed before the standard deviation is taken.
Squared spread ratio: 0.3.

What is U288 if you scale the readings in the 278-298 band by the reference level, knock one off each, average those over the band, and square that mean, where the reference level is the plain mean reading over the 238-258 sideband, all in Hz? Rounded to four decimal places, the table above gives 0.0001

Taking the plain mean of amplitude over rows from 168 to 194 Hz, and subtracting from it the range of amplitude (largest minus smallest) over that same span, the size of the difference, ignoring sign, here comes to 17.9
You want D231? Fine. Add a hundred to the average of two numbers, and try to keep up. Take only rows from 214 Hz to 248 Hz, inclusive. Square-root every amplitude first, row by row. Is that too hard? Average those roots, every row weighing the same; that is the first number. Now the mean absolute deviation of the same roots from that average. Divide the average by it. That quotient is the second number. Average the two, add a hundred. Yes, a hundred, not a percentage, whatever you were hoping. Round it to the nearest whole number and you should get 146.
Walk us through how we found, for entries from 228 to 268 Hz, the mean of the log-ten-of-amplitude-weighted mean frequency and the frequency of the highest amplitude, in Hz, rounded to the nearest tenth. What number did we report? 254.8 Hz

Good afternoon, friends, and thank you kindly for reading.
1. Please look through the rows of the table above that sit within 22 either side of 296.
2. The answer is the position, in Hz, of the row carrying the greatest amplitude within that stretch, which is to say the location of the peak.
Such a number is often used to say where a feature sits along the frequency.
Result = 311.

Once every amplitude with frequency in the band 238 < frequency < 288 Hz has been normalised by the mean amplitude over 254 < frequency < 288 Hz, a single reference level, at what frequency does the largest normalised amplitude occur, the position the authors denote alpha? 261 Hz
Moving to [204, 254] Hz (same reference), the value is 206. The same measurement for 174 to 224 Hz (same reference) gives 206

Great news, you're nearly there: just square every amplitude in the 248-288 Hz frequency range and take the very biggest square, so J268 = 367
